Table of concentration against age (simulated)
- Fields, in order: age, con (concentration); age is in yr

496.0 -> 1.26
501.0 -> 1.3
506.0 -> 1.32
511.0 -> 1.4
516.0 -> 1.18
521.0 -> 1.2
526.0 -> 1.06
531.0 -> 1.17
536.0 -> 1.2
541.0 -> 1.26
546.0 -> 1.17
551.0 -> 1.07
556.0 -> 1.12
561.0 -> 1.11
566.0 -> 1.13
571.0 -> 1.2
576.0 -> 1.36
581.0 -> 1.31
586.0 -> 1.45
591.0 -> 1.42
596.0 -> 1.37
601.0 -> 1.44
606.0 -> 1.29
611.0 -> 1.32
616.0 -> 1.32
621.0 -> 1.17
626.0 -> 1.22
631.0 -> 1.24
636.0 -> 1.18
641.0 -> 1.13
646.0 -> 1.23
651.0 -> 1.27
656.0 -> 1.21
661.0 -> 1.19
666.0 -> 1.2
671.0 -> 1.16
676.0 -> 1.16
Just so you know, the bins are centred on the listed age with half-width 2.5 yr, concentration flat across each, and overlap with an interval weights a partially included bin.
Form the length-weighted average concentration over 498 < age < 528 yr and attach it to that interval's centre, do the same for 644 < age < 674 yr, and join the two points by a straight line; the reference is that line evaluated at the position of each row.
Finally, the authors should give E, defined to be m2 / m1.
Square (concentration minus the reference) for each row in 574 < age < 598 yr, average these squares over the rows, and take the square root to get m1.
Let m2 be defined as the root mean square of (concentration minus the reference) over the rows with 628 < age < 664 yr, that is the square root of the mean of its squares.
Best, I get 0.3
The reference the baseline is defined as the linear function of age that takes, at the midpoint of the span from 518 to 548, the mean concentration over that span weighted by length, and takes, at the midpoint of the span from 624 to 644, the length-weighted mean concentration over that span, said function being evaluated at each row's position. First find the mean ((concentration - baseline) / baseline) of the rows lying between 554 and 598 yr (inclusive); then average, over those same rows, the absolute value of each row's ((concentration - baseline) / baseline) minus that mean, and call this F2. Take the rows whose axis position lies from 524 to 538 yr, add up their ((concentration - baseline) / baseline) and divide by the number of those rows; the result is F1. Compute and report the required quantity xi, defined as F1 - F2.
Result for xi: -0.13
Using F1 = -0.03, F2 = 0.099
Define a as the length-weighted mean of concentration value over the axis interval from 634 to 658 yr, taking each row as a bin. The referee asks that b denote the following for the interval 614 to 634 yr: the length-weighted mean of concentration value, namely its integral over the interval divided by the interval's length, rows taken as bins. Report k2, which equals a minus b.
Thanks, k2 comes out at -0.03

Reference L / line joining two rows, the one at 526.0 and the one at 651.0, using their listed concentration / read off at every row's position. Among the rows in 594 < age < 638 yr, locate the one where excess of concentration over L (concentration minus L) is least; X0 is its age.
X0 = 636.0 yr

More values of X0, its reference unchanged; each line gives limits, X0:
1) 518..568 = 551.0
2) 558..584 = 561.0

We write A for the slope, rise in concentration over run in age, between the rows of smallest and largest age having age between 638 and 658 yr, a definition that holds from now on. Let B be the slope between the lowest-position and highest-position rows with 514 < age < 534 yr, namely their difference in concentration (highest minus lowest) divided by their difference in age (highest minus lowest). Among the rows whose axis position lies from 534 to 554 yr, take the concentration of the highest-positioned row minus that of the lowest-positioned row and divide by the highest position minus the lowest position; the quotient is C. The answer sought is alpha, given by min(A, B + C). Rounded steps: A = 0.005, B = -0.0007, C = -0.0087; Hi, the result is -0.009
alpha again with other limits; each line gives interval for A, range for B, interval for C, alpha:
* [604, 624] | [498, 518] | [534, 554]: -0.017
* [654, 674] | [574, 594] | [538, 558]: -0.005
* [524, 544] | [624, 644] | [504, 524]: -0.014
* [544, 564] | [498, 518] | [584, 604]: -0.009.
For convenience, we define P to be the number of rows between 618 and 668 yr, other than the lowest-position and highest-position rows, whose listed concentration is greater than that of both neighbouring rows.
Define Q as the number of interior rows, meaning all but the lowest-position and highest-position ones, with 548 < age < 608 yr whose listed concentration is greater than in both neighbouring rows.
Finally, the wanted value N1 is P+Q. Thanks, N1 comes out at 6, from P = 2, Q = 4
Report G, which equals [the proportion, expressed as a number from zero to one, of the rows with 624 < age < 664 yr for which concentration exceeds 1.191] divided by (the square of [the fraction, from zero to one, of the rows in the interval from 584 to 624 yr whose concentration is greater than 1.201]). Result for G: 0.8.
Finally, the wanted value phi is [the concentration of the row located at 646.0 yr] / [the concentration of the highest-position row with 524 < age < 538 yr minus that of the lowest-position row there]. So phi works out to 9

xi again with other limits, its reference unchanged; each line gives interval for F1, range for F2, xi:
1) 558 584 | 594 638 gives -0.03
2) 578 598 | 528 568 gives 0.13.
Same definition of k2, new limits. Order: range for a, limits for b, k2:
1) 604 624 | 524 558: 0.12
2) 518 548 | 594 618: -0.17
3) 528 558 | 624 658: -0.05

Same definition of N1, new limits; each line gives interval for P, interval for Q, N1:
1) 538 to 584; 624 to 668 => 4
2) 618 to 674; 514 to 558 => 5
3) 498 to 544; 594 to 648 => 4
